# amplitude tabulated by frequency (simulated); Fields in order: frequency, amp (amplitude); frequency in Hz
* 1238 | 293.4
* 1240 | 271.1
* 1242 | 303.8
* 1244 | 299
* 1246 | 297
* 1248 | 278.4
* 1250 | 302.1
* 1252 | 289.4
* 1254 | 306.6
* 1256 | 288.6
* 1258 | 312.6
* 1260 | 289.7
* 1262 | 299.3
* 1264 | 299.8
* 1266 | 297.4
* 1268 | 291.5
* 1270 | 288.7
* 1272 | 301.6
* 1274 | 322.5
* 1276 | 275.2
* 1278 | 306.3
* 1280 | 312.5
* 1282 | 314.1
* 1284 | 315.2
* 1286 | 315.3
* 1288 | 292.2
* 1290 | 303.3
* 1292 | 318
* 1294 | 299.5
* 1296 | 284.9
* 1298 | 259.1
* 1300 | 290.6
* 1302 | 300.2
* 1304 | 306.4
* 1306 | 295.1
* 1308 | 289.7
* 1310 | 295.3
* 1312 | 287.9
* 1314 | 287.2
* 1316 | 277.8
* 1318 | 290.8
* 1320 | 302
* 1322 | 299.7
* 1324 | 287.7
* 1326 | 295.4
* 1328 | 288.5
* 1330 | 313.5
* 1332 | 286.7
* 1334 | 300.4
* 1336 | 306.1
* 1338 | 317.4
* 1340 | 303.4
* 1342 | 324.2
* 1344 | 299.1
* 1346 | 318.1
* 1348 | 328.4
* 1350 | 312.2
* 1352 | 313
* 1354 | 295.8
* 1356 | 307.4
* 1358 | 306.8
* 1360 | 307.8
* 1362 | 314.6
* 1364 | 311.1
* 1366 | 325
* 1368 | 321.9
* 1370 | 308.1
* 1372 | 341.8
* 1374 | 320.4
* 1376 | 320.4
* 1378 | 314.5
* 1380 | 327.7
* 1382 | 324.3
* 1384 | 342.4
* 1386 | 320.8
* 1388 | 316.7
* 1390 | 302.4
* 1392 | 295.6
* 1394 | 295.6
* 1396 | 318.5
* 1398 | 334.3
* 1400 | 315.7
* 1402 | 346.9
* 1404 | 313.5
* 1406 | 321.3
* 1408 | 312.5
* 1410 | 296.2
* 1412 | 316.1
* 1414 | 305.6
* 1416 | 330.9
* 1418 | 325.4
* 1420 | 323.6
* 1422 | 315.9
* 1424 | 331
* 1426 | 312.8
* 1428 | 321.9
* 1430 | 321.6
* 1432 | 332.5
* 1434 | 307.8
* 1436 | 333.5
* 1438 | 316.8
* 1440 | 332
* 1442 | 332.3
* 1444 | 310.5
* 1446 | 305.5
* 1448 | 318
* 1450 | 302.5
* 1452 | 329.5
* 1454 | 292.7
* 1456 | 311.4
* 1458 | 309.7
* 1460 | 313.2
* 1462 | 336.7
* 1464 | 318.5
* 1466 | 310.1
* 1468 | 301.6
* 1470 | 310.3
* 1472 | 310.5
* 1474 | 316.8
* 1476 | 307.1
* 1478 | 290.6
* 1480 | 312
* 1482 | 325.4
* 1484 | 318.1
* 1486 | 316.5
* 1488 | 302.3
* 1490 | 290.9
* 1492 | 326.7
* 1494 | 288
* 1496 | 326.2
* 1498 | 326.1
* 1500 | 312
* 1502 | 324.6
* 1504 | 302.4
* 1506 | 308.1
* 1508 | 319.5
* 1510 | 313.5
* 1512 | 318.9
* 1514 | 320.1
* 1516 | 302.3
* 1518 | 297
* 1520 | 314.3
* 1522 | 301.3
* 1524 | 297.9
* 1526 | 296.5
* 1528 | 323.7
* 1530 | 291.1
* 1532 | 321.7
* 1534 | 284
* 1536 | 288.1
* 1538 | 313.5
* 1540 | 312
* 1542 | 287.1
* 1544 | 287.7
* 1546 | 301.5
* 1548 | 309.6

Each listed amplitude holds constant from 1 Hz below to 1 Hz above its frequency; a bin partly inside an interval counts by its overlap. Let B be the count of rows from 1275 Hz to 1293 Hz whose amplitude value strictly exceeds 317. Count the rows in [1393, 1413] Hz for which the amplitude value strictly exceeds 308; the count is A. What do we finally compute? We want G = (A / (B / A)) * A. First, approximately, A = 8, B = 1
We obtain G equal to 512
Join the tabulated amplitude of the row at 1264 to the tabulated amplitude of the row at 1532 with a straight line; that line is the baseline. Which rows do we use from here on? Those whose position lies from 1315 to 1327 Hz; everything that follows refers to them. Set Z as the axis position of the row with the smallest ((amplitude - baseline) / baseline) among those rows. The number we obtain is 1316 Hz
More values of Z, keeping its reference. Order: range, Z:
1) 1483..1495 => 1494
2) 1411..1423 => 1414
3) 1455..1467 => 1466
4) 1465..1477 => 1468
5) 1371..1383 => 1378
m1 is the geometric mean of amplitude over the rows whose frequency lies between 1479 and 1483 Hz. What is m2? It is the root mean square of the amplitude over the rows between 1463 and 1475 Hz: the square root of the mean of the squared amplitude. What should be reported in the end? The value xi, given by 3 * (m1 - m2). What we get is 22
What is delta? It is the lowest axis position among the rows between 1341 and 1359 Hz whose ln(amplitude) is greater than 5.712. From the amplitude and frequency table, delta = 1342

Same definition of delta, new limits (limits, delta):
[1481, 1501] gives 1482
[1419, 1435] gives 1420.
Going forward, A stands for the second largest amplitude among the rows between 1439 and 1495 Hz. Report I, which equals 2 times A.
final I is 665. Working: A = 332.3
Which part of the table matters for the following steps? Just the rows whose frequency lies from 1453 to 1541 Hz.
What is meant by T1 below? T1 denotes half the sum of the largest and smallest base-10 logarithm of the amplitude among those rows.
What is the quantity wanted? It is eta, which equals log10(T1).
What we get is 0.396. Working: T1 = 2.49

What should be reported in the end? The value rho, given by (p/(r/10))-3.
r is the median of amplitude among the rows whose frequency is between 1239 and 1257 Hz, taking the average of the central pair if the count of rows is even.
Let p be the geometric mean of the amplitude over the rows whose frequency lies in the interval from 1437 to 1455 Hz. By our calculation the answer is 7.61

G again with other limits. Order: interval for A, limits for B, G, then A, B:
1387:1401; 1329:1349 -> 16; 4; 4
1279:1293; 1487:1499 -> 42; 5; 3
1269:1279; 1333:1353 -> 0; 1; 4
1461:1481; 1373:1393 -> 57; 7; 6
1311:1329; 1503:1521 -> 0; 0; 3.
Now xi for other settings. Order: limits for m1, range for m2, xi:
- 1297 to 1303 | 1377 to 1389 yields -125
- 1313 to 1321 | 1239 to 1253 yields -7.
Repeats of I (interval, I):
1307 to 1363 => 648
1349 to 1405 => 685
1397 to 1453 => 669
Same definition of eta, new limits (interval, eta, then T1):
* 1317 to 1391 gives 0.397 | 2.50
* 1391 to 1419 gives 0.399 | 2.51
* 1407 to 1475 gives 0.397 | 2.50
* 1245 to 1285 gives 0.393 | 2.47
